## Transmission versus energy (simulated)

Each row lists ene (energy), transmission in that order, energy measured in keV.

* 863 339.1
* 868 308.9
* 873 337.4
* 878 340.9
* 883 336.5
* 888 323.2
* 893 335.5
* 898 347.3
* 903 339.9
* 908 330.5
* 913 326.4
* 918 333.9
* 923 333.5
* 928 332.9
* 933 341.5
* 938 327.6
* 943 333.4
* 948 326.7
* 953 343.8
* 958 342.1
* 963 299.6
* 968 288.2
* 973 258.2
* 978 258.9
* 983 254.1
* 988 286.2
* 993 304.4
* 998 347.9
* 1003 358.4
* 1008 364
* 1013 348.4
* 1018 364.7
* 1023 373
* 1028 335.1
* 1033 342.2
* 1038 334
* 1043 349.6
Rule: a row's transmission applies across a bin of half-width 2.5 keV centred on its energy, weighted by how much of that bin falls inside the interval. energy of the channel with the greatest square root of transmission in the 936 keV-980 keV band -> 953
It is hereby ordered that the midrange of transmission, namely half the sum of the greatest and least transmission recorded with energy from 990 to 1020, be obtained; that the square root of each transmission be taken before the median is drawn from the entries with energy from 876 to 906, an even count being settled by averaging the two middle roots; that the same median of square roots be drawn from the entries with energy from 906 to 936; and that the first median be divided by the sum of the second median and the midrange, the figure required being 0.0521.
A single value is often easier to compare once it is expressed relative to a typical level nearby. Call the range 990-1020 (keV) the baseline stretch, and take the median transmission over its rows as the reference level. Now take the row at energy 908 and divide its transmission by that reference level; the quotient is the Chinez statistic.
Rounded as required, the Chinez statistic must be 0.935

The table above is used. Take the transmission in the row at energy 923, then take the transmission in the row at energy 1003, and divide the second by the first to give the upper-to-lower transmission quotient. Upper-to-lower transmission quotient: 1.07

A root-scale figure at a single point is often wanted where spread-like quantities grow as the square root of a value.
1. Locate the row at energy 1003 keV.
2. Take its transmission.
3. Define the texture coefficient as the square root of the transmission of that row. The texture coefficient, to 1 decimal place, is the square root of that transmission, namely 18.9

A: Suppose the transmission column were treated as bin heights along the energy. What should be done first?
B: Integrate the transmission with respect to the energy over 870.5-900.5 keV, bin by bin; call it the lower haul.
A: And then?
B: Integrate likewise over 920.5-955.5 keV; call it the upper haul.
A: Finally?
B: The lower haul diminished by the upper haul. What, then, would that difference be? -1593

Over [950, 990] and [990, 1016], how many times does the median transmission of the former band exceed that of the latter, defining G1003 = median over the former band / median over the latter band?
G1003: 0.82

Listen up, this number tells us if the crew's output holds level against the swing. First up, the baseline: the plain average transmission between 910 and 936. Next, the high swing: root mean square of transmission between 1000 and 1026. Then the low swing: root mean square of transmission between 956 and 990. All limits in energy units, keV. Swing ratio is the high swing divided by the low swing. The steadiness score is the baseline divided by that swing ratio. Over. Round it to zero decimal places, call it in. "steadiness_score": 263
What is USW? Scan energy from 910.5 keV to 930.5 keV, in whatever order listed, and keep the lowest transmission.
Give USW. 326.4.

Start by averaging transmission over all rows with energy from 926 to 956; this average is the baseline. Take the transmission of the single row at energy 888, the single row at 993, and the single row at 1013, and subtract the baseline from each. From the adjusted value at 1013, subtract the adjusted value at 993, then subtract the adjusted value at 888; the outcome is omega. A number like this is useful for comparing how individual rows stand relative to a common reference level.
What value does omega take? 55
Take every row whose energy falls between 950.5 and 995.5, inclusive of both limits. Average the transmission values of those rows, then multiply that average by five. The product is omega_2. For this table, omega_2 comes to 1464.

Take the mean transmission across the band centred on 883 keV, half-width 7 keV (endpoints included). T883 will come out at 334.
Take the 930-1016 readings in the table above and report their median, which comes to 328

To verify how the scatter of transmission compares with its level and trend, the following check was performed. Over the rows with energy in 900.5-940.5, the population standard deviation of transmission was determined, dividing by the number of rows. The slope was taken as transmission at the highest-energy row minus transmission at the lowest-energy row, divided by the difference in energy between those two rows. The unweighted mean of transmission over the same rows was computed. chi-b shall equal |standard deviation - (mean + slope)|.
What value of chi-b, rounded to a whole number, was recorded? 328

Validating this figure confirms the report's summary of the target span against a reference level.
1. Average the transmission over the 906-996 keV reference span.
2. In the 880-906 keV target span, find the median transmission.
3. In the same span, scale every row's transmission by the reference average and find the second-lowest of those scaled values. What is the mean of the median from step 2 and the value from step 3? 169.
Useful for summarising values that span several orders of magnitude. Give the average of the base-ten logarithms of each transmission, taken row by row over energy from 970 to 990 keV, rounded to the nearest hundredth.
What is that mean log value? 2.42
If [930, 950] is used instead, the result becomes 2.52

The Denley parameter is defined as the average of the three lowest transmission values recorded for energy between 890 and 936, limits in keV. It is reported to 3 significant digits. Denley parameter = 330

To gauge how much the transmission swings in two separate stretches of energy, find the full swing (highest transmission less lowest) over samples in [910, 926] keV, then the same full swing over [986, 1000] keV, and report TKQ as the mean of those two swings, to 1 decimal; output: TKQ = 34.6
